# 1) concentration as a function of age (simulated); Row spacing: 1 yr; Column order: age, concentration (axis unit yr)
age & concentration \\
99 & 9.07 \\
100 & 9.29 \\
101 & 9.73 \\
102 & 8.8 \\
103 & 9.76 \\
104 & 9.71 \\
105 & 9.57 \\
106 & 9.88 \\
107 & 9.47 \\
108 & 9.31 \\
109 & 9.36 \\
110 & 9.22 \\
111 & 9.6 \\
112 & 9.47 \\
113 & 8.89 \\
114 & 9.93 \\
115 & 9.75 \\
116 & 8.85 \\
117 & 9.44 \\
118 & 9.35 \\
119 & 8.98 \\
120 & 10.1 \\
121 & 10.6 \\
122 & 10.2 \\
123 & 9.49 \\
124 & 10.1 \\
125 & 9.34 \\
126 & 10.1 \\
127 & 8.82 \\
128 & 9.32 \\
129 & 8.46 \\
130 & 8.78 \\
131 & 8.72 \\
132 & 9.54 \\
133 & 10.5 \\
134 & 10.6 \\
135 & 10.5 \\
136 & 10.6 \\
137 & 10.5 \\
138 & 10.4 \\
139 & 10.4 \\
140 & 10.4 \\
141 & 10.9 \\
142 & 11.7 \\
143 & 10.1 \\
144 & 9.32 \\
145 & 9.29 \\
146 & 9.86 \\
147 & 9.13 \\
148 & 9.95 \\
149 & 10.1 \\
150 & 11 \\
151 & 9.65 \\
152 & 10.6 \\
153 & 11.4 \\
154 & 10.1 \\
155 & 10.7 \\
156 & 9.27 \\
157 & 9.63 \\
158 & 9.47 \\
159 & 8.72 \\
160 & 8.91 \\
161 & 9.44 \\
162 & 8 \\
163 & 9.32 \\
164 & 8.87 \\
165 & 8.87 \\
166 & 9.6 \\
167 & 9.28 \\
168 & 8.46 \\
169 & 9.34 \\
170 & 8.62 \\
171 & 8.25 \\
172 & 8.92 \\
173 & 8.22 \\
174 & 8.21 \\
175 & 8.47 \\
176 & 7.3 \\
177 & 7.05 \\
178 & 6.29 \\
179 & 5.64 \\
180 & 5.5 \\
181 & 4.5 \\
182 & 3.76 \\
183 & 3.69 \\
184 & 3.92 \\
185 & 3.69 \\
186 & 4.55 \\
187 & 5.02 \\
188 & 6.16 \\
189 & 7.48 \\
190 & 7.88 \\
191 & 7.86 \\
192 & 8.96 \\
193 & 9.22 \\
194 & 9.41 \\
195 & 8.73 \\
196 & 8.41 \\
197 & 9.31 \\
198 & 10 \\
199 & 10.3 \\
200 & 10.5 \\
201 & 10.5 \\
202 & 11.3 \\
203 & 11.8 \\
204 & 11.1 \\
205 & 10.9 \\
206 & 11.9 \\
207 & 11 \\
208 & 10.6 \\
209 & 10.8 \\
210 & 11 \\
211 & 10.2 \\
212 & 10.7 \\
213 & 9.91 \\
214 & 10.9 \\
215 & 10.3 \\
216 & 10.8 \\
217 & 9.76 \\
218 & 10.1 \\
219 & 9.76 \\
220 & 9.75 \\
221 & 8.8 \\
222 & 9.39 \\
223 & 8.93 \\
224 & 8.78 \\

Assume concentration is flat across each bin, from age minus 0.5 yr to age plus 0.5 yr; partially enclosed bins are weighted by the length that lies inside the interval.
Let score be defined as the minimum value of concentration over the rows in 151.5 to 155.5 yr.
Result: 10.1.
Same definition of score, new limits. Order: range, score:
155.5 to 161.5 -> 8.72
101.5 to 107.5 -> 8.8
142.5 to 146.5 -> 9.29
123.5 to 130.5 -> 8.46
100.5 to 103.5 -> 8.8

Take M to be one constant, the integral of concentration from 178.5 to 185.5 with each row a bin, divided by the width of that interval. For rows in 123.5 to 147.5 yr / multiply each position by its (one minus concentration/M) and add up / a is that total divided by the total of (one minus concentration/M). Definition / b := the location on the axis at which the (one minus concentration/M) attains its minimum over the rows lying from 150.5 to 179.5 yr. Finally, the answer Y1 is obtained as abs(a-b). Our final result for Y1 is 17.2 yr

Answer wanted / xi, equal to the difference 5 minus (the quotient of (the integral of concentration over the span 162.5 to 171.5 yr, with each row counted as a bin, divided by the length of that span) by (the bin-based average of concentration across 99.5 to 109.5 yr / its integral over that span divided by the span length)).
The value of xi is 4.06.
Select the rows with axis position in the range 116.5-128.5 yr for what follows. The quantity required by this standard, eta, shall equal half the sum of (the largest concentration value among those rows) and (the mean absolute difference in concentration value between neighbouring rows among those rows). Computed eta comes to 5.6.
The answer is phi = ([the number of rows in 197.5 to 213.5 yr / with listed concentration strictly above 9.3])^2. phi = 256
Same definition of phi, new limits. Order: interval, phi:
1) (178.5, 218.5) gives 529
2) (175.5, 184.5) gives 0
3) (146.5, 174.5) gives 196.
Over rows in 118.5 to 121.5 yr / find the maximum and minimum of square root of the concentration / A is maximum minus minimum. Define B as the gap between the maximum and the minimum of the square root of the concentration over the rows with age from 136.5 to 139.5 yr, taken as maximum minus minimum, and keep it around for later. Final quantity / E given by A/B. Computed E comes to 16.8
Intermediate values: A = 0.26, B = 0.015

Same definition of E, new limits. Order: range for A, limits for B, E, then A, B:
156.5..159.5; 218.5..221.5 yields 1.0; 0.15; 0.158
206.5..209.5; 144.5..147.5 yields 0.5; 0.06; 0.118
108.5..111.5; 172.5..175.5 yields 1.4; 0.06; 0.045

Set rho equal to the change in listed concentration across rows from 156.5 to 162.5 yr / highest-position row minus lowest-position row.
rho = -1.6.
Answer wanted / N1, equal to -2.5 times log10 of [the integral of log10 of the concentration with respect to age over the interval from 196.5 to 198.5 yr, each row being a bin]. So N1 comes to -0.74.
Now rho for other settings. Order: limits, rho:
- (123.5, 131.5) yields -1.4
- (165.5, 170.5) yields -1.0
